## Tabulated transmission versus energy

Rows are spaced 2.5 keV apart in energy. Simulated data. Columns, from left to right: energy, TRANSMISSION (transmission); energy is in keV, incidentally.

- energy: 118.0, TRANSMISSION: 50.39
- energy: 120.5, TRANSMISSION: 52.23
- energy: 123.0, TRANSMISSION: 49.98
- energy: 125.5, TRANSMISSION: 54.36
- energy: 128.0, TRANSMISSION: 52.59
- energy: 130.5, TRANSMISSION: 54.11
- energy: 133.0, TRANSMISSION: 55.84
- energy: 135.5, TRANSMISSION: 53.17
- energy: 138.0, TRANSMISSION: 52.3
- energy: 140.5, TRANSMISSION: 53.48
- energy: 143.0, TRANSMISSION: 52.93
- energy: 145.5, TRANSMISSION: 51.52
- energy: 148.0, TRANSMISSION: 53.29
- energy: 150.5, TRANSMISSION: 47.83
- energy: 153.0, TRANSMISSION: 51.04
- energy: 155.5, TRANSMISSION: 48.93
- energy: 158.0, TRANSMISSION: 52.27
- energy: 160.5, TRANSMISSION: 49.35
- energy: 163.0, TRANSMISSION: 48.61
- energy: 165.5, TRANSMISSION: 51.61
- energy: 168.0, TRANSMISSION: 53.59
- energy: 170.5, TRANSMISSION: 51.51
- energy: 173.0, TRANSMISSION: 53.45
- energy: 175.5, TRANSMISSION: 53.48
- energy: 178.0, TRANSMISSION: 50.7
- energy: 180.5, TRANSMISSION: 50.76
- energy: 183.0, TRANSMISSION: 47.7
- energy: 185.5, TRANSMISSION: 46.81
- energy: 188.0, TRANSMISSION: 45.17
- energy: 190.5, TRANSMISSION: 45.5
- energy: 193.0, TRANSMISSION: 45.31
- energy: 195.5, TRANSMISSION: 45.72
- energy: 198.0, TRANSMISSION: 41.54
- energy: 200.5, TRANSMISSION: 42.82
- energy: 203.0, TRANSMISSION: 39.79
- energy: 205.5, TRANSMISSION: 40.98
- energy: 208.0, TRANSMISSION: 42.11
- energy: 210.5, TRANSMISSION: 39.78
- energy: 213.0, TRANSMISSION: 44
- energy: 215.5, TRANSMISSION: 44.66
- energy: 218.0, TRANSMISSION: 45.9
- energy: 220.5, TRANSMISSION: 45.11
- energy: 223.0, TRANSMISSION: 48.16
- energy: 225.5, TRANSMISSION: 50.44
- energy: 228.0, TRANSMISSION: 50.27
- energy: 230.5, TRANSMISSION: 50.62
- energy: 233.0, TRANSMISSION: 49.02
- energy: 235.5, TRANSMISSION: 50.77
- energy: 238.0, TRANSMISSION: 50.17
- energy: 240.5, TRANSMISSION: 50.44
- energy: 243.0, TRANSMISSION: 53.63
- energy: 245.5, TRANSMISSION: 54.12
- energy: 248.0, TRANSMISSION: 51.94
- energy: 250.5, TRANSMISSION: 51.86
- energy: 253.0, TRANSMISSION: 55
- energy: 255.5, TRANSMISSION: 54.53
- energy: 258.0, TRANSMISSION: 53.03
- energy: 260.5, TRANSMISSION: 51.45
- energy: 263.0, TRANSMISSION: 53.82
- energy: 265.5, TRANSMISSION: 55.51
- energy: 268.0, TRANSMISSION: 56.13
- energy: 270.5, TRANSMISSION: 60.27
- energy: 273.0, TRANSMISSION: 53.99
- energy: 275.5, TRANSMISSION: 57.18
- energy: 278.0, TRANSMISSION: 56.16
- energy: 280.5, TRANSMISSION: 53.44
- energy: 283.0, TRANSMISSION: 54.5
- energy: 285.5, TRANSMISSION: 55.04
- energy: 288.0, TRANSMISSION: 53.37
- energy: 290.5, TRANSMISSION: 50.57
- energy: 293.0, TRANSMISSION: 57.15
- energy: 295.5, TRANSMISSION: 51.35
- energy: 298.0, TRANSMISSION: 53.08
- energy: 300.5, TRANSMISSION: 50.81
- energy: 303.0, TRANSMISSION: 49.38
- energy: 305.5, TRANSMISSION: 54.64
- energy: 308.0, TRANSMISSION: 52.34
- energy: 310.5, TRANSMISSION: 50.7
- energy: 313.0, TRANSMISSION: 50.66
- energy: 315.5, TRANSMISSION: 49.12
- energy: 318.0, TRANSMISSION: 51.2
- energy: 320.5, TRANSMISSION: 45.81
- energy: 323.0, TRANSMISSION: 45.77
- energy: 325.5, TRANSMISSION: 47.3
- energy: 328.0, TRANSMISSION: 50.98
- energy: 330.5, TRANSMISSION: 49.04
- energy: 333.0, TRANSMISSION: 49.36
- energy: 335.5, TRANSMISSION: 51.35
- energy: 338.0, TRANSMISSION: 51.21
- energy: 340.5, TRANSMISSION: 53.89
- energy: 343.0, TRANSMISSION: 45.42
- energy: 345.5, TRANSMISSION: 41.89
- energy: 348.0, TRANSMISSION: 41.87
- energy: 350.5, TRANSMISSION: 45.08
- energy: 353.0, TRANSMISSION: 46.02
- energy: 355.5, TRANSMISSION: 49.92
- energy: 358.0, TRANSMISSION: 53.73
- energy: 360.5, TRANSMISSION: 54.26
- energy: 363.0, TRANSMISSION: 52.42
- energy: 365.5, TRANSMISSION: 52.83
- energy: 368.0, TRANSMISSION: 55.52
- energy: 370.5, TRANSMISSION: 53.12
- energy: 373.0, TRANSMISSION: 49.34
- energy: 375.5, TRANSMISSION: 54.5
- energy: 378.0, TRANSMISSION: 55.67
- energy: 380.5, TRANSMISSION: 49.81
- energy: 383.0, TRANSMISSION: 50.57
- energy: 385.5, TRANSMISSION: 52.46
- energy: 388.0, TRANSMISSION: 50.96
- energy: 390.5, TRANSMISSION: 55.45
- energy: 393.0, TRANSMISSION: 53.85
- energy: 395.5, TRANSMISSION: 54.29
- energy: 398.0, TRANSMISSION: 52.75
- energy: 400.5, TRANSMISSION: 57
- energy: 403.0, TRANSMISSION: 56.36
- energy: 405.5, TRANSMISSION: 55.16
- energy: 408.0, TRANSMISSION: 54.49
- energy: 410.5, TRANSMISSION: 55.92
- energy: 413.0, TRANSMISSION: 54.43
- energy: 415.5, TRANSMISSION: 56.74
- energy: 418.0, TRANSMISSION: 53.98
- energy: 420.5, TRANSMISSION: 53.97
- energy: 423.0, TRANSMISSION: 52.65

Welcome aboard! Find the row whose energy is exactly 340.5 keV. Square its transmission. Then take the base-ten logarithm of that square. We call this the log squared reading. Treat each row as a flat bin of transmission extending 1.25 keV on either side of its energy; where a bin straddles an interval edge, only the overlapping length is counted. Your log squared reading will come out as 3.46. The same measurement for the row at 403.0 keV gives 3.50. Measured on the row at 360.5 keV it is 3.47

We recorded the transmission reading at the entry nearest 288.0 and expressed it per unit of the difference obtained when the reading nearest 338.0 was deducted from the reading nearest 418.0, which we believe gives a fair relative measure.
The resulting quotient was 19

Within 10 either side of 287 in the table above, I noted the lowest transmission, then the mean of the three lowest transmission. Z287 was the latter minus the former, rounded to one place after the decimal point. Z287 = 1.2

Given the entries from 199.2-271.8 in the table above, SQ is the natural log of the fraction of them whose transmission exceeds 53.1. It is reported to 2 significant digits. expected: -1.3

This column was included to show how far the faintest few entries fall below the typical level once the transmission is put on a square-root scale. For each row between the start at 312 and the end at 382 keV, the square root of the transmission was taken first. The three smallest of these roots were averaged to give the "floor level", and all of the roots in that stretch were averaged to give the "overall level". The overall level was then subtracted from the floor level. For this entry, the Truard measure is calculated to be -0.51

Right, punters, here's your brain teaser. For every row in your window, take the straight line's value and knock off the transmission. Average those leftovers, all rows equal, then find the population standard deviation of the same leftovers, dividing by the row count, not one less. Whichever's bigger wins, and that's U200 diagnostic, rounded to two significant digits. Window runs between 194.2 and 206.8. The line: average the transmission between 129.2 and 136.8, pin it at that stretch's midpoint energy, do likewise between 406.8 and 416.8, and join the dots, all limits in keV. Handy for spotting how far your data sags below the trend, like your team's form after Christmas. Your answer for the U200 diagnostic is 12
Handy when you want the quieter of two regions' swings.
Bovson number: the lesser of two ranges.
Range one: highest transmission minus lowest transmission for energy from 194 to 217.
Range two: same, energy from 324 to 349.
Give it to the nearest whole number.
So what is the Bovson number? 6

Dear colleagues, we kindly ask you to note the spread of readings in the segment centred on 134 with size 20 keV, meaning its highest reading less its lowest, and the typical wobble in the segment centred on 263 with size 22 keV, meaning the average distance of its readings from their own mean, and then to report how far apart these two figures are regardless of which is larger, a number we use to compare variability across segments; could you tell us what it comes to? 1.9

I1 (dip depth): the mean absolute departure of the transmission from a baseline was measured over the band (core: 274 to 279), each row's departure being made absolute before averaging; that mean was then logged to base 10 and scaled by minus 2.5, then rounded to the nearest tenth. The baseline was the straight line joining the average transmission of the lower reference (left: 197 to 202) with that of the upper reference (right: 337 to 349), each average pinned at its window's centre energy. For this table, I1 -2.7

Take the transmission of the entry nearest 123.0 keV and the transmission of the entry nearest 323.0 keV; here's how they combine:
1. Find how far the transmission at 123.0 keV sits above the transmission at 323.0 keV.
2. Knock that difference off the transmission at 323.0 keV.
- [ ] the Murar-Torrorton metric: 42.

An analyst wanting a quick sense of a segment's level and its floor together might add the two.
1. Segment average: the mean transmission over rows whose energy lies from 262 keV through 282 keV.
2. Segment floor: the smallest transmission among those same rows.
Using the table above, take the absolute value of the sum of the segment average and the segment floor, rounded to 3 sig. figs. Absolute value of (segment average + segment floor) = 109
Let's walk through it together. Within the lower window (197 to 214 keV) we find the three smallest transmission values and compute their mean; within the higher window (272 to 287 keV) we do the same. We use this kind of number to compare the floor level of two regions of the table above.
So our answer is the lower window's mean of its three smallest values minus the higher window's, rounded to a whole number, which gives -14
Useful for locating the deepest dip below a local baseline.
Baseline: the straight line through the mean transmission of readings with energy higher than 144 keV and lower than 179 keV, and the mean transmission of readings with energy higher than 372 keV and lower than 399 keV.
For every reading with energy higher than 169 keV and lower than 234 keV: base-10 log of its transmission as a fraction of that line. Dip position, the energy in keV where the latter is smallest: 210.5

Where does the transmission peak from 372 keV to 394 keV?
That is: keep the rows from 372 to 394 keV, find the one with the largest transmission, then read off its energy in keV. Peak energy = 378.0 keV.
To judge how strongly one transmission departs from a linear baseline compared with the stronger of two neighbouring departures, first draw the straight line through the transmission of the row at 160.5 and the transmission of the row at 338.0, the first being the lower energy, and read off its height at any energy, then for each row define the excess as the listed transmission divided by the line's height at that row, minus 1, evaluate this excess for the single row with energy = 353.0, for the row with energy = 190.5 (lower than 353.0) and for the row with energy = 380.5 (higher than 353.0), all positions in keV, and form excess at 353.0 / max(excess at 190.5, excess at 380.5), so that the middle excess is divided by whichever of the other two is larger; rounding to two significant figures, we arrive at 2.9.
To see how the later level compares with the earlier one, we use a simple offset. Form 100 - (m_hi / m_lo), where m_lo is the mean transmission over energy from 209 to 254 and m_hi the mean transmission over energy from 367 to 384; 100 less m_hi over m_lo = 98.9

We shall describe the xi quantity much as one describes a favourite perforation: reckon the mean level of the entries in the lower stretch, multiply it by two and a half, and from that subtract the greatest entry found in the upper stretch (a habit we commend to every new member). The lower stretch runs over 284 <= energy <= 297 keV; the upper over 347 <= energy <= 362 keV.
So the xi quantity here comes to 79.5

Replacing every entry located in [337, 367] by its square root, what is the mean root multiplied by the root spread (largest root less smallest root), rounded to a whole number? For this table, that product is 6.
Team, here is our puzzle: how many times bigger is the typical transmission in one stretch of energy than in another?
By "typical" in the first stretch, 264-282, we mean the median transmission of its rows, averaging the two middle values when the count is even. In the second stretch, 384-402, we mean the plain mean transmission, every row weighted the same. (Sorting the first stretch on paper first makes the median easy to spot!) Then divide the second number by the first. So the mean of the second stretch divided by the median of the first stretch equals 0.96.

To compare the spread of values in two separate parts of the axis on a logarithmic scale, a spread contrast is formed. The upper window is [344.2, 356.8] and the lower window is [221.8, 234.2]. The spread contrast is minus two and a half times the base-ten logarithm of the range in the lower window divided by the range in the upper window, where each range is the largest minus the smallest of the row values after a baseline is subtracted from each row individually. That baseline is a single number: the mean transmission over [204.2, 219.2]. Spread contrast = 1.3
